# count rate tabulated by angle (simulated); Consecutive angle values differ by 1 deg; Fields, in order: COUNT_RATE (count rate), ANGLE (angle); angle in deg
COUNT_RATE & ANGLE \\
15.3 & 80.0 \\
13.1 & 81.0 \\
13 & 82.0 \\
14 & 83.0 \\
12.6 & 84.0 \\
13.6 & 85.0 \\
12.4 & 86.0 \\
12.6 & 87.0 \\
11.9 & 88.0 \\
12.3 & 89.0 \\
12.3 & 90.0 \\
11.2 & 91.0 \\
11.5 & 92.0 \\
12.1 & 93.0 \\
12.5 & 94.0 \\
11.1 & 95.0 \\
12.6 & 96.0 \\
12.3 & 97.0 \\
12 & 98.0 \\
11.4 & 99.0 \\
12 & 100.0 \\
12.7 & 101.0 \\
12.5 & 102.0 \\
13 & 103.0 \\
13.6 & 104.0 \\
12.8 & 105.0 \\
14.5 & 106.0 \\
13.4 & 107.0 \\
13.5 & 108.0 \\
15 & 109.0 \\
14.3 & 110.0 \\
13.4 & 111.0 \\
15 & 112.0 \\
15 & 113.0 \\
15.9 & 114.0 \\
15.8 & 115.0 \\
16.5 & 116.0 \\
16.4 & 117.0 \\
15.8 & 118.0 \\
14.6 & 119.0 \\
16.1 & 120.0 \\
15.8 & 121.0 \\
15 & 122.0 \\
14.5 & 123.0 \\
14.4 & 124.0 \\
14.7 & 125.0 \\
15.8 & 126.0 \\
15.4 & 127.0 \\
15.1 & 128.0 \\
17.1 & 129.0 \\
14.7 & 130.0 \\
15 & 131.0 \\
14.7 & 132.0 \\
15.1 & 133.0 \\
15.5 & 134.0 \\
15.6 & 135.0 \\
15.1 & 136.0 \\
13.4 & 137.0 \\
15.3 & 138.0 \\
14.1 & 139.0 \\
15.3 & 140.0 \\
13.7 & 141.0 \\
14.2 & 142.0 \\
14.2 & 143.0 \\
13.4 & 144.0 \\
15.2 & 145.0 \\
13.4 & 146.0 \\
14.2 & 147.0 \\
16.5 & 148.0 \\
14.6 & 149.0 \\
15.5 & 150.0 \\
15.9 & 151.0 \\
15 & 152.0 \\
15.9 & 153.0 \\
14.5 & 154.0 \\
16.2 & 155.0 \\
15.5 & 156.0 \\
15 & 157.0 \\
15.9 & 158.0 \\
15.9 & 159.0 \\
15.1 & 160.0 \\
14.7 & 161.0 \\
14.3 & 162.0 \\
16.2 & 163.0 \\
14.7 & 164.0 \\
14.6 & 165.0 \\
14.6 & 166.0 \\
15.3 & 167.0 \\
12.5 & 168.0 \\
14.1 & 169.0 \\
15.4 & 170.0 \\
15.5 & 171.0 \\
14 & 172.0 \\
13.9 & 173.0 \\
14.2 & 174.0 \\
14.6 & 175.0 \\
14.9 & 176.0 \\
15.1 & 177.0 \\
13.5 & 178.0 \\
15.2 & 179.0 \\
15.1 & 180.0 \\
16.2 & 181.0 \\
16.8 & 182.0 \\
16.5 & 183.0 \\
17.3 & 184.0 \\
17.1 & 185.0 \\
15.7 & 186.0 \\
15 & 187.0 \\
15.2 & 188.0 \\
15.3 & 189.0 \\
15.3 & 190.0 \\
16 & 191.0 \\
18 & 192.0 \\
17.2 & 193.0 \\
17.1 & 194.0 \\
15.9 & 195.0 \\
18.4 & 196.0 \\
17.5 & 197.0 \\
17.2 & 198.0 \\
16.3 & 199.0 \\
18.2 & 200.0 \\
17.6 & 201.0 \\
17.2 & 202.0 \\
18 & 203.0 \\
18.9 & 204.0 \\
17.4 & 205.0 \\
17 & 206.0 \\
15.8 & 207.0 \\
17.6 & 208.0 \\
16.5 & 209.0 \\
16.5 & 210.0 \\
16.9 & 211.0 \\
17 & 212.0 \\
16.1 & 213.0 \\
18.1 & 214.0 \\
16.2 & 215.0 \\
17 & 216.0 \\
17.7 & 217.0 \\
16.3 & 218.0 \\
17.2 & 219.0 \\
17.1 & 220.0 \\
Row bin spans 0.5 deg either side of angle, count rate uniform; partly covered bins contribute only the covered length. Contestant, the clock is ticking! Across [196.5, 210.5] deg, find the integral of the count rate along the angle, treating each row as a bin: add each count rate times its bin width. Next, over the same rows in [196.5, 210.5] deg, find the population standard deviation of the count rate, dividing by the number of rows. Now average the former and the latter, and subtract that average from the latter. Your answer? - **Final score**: -120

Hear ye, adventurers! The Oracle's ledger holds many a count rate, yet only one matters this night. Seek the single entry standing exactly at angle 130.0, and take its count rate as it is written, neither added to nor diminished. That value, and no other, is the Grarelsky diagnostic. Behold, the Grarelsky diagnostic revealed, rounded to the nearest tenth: 14.7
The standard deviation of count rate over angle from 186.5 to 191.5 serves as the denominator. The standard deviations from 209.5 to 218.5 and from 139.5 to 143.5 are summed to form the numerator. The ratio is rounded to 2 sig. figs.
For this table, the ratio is 3.6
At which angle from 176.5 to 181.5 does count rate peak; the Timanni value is 181.0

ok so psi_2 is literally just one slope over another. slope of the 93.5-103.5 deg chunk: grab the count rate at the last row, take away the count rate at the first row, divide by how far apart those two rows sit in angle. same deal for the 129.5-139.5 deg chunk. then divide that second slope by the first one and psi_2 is -1.2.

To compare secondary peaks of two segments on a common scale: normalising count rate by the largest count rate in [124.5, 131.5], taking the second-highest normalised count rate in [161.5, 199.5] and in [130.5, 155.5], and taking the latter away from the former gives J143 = 0.11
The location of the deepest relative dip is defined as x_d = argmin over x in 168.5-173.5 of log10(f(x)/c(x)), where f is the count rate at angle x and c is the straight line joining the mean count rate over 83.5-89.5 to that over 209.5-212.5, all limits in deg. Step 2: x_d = 173.0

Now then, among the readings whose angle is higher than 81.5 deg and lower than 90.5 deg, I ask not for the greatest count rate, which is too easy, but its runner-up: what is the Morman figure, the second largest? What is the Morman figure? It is 13.6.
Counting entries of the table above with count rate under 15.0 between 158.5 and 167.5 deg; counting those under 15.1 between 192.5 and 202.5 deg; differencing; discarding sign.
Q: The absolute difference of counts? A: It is 5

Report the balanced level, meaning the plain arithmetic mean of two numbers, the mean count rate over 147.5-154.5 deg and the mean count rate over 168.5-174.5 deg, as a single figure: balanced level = 14.97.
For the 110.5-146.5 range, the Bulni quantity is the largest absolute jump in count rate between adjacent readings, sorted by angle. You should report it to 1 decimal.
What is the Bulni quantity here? 2.4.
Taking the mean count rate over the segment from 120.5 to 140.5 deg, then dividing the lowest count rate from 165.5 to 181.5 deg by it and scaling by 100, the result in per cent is 83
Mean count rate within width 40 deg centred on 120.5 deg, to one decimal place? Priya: 14.8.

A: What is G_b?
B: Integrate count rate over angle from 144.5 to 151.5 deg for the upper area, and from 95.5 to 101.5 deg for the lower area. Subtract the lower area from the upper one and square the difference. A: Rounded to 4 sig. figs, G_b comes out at 1043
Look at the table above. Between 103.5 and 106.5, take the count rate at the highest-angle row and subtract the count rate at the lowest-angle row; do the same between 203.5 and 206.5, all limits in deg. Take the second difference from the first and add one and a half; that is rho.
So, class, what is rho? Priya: 4.3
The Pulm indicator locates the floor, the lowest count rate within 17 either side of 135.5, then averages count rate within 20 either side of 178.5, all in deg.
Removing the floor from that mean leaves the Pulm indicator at 2.1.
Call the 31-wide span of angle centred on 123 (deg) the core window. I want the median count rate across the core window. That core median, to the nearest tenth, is 15.1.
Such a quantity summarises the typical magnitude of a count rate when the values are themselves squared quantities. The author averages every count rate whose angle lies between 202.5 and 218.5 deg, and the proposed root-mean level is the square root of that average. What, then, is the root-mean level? 4.1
